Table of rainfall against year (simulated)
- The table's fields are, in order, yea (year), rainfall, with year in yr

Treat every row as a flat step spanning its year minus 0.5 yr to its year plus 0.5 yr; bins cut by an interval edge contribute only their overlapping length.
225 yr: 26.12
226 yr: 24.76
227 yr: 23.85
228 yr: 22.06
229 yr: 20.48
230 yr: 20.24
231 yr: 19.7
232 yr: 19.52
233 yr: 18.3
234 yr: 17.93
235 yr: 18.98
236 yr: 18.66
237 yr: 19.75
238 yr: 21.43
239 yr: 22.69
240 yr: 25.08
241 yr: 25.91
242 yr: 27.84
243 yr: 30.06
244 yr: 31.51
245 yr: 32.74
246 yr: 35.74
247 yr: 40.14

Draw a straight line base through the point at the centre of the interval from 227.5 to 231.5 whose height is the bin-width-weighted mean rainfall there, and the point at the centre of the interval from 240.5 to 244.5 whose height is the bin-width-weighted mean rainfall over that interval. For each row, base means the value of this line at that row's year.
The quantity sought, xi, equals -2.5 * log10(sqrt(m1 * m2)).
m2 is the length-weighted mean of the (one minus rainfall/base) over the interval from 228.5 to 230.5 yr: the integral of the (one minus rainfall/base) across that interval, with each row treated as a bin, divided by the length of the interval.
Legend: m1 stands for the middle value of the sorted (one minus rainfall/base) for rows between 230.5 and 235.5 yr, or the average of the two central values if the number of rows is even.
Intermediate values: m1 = 0.20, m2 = 0.01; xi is 3.3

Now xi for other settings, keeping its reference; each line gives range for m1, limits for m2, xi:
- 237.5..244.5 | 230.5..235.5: 2.4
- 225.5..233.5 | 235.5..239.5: 3.3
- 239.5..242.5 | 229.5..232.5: 2.8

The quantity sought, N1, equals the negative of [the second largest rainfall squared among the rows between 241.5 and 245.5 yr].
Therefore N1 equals -993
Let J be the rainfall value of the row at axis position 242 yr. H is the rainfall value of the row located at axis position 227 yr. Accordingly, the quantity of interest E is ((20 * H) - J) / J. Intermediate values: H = 23.85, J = 27.84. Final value 16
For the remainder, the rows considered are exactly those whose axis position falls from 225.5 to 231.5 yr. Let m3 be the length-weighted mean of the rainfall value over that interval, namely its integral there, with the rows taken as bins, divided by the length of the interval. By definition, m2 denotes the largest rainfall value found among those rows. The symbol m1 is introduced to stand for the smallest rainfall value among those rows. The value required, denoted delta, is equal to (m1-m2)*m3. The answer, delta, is -111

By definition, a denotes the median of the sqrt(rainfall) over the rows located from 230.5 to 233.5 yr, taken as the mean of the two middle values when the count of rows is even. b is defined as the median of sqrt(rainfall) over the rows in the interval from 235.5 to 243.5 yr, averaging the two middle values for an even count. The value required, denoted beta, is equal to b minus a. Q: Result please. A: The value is 0.5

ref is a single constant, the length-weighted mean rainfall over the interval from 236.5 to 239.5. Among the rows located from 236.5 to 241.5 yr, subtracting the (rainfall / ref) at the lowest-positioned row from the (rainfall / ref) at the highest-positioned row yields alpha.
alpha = 0.29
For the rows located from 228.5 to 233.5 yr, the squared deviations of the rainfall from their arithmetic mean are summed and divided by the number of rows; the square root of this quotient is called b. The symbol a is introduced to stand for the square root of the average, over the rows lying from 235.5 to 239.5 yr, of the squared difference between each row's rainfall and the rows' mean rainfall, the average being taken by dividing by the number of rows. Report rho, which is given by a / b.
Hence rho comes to 2.0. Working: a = 1.5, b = 0.76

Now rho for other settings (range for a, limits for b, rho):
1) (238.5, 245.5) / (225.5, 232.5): 1.7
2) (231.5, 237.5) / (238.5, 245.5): 0.2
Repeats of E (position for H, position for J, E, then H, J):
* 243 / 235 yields 31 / 30.06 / 18.98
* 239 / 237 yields 22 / 22.69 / 19.75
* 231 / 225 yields 14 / 19.7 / 26.12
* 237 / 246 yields 10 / 19.75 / 35.74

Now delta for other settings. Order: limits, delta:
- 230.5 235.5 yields -33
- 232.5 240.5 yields -146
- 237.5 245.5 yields -307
